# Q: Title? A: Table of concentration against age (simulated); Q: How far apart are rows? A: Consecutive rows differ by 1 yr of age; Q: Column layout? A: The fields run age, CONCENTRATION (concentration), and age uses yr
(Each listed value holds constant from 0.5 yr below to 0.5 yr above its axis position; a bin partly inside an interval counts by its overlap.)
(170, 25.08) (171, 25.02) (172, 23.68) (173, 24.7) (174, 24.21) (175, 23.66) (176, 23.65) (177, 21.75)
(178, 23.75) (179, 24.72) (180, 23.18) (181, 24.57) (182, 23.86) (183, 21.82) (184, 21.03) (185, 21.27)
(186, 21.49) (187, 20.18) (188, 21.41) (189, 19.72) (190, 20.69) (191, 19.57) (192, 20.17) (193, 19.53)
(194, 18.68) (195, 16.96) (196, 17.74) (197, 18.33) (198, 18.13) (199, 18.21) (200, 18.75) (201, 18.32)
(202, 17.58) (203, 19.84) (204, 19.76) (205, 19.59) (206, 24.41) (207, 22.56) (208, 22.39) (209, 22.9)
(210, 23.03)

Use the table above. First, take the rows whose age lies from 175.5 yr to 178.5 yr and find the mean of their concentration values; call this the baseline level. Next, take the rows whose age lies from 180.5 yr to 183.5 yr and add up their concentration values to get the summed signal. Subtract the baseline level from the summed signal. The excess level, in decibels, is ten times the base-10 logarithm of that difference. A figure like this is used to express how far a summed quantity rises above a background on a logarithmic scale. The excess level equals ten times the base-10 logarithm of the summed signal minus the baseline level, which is 16.7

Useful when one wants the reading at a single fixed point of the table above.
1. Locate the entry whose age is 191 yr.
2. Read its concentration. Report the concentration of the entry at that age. 19.57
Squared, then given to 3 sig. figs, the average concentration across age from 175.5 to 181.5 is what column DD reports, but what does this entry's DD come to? 557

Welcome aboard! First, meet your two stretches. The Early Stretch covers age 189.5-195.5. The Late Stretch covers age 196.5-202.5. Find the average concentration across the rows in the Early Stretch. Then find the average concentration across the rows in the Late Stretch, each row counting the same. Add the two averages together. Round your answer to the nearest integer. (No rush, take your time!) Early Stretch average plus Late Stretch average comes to 37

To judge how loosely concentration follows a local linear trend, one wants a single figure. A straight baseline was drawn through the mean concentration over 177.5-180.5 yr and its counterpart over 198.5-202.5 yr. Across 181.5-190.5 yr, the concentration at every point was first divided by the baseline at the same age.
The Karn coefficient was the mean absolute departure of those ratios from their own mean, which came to 0.029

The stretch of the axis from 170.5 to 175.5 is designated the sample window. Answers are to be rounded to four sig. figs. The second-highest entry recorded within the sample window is 24.70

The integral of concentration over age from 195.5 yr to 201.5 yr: 109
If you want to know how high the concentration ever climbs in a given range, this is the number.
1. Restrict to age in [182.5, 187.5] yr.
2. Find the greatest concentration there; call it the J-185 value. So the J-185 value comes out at 21.82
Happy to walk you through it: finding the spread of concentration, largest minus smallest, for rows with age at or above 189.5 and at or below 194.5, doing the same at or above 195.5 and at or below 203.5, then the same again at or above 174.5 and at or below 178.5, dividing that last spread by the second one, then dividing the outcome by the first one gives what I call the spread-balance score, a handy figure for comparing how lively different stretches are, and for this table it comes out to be 0.44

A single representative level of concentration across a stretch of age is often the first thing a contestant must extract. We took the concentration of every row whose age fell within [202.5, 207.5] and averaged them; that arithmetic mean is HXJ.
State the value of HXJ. 21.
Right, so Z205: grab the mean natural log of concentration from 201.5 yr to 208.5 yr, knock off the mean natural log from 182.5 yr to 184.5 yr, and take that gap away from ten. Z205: 10.0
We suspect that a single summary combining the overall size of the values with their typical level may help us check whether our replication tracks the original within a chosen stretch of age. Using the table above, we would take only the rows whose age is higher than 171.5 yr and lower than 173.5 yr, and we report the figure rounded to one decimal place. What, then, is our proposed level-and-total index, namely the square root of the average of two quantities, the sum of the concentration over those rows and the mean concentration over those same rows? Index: 6.0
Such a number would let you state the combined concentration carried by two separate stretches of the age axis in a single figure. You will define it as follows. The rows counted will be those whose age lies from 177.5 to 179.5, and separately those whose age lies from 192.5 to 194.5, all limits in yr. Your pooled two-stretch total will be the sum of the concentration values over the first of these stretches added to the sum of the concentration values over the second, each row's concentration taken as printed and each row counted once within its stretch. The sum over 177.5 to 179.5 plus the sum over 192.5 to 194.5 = 87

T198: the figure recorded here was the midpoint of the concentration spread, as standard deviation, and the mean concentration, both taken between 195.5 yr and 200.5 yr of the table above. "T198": 9.3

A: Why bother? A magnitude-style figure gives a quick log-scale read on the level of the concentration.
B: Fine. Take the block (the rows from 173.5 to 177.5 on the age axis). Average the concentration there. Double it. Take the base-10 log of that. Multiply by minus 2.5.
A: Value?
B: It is -4.17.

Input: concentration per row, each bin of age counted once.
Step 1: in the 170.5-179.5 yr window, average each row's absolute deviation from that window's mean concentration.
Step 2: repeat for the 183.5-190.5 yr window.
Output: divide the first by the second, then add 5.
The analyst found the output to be 6.2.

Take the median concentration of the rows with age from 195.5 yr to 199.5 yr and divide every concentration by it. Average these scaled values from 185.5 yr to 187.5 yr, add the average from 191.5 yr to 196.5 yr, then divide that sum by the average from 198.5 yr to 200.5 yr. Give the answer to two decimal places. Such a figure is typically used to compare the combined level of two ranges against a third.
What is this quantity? 2.13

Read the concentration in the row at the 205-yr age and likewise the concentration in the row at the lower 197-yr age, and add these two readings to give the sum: 37.9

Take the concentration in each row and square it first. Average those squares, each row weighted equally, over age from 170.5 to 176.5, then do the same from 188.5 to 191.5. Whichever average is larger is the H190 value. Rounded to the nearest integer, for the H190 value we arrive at 584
